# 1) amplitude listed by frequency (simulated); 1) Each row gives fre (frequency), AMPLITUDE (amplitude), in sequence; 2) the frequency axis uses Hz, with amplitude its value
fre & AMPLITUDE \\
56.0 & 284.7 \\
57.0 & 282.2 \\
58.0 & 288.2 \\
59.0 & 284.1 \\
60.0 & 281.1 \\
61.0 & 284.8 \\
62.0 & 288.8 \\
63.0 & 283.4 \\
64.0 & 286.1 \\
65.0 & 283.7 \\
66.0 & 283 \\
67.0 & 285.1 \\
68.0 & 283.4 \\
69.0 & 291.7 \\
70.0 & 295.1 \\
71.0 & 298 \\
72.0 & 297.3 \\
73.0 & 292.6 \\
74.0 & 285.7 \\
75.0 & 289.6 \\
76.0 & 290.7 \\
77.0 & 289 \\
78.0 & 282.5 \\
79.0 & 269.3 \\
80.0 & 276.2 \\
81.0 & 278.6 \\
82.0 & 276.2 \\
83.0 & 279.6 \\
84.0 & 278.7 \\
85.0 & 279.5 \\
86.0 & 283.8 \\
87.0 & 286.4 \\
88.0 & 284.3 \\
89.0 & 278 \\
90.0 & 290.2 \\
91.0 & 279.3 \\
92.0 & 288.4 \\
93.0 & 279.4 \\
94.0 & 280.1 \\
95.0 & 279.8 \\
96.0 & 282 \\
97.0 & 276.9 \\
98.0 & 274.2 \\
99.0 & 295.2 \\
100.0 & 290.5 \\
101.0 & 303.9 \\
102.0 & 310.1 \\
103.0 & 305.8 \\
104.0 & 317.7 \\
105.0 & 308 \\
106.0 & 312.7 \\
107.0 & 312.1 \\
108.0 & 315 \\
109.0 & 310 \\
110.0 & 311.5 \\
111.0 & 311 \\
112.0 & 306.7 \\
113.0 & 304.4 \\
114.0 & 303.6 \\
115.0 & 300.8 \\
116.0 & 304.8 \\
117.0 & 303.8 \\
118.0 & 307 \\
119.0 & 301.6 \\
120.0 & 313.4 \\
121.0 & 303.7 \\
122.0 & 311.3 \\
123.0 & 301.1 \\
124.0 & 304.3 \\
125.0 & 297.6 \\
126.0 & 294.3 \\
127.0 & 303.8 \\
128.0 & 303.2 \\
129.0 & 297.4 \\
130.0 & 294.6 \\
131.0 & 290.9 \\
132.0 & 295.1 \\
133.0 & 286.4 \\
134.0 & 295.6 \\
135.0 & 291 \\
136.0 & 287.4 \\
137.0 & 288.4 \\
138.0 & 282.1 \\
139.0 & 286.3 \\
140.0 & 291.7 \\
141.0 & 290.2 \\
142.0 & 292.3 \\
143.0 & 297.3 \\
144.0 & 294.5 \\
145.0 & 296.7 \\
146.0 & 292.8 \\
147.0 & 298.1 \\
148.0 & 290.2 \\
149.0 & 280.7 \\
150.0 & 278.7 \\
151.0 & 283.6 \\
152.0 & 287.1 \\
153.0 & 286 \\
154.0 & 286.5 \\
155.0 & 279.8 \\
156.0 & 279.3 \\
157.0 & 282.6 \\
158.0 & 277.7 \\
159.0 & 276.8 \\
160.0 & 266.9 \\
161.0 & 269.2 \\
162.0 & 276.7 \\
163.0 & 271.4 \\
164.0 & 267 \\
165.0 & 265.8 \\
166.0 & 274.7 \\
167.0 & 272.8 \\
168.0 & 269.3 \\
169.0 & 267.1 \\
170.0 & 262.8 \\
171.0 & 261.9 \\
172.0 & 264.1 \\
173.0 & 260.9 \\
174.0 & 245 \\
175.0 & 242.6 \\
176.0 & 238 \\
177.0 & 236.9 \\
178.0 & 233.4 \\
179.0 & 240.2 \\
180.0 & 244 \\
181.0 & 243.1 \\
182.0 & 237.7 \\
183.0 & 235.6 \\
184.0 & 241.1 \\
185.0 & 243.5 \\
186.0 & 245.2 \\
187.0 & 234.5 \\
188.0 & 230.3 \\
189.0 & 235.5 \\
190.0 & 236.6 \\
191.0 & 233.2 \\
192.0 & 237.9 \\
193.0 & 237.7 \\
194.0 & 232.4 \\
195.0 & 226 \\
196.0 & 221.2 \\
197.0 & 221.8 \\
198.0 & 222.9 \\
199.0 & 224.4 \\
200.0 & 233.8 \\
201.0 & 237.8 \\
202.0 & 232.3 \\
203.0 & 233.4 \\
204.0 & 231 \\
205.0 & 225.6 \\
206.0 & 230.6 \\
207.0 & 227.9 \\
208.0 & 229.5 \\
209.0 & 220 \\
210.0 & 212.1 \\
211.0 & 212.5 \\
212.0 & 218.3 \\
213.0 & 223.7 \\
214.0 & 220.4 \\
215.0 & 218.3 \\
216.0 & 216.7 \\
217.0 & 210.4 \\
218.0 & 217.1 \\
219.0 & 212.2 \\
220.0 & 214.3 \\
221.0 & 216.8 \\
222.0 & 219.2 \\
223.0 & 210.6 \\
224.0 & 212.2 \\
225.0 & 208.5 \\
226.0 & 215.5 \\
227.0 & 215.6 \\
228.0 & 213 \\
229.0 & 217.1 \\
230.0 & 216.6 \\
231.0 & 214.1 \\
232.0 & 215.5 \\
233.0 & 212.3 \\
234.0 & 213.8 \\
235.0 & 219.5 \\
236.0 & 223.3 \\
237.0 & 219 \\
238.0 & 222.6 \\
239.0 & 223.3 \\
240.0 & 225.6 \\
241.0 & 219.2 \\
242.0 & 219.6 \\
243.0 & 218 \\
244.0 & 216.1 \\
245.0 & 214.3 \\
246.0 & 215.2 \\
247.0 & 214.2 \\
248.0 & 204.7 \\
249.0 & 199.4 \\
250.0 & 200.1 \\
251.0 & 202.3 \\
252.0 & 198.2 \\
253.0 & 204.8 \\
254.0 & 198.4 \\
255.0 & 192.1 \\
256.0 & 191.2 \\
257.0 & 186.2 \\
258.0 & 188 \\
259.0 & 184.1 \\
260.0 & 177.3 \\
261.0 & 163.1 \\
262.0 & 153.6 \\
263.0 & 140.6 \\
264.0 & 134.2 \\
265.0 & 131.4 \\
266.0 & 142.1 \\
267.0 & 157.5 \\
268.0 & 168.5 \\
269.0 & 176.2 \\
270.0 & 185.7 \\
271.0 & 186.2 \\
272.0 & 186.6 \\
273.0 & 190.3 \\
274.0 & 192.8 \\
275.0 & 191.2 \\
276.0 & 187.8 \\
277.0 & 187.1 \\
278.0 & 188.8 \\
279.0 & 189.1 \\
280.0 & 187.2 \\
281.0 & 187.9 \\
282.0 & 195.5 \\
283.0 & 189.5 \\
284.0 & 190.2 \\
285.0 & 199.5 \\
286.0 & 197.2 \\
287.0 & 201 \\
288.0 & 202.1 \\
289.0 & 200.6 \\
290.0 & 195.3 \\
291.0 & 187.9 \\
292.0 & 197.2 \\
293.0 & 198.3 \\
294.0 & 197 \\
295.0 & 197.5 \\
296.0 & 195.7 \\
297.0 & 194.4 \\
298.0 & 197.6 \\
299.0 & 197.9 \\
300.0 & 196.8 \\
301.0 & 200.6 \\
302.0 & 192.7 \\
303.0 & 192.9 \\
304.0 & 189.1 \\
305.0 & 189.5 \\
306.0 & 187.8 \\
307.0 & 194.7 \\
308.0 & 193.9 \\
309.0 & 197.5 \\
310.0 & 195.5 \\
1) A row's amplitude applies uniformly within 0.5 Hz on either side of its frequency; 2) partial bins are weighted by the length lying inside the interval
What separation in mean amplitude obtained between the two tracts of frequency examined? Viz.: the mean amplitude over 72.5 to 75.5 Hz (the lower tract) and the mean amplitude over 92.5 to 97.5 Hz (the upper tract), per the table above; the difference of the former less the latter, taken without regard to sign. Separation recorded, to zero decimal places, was 10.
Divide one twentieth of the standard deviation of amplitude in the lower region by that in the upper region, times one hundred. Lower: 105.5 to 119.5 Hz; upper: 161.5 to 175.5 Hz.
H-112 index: 2.3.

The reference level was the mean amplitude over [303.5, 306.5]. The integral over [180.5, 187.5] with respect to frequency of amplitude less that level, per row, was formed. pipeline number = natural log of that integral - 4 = 1.9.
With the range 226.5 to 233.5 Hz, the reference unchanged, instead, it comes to 1.2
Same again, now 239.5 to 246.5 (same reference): 1.3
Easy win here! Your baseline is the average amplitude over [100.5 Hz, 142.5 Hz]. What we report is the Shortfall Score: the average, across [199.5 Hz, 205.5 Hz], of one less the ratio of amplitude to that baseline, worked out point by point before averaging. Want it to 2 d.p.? 0.23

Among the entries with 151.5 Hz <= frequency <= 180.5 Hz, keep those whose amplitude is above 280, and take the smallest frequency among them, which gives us 152.0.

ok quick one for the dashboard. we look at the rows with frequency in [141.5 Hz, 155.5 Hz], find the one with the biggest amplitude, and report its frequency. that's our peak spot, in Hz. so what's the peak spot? 147.0 Hz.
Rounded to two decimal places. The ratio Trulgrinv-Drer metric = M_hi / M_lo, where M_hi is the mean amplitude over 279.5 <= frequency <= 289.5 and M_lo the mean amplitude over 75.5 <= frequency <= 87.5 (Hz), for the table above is 0.69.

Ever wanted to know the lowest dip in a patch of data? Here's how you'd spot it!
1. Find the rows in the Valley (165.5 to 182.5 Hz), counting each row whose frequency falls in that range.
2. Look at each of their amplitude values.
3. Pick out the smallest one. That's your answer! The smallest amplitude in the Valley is 233.4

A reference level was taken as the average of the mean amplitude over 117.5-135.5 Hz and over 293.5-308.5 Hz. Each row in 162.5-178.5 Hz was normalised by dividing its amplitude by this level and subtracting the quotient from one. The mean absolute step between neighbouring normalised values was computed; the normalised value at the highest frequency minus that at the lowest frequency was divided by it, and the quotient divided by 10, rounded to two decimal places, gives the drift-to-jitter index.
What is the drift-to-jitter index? 0.95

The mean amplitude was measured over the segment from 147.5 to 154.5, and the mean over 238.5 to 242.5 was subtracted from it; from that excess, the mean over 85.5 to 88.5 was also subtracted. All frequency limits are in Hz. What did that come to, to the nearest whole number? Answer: -222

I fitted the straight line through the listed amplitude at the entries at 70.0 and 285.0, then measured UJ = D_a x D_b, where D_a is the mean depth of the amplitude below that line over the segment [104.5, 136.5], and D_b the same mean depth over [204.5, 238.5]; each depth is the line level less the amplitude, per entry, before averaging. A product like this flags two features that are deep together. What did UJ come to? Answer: -307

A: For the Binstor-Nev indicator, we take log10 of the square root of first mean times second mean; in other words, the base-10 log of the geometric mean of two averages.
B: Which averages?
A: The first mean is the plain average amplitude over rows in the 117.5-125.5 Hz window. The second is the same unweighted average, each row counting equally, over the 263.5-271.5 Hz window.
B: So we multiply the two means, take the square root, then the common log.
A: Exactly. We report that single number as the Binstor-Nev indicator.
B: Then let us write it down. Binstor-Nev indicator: 2.34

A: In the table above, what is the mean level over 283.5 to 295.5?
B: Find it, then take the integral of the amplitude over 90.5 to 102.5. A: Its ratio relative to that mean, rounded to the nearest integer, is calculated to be 17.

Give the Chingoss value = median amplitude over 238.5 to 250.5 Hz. 216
